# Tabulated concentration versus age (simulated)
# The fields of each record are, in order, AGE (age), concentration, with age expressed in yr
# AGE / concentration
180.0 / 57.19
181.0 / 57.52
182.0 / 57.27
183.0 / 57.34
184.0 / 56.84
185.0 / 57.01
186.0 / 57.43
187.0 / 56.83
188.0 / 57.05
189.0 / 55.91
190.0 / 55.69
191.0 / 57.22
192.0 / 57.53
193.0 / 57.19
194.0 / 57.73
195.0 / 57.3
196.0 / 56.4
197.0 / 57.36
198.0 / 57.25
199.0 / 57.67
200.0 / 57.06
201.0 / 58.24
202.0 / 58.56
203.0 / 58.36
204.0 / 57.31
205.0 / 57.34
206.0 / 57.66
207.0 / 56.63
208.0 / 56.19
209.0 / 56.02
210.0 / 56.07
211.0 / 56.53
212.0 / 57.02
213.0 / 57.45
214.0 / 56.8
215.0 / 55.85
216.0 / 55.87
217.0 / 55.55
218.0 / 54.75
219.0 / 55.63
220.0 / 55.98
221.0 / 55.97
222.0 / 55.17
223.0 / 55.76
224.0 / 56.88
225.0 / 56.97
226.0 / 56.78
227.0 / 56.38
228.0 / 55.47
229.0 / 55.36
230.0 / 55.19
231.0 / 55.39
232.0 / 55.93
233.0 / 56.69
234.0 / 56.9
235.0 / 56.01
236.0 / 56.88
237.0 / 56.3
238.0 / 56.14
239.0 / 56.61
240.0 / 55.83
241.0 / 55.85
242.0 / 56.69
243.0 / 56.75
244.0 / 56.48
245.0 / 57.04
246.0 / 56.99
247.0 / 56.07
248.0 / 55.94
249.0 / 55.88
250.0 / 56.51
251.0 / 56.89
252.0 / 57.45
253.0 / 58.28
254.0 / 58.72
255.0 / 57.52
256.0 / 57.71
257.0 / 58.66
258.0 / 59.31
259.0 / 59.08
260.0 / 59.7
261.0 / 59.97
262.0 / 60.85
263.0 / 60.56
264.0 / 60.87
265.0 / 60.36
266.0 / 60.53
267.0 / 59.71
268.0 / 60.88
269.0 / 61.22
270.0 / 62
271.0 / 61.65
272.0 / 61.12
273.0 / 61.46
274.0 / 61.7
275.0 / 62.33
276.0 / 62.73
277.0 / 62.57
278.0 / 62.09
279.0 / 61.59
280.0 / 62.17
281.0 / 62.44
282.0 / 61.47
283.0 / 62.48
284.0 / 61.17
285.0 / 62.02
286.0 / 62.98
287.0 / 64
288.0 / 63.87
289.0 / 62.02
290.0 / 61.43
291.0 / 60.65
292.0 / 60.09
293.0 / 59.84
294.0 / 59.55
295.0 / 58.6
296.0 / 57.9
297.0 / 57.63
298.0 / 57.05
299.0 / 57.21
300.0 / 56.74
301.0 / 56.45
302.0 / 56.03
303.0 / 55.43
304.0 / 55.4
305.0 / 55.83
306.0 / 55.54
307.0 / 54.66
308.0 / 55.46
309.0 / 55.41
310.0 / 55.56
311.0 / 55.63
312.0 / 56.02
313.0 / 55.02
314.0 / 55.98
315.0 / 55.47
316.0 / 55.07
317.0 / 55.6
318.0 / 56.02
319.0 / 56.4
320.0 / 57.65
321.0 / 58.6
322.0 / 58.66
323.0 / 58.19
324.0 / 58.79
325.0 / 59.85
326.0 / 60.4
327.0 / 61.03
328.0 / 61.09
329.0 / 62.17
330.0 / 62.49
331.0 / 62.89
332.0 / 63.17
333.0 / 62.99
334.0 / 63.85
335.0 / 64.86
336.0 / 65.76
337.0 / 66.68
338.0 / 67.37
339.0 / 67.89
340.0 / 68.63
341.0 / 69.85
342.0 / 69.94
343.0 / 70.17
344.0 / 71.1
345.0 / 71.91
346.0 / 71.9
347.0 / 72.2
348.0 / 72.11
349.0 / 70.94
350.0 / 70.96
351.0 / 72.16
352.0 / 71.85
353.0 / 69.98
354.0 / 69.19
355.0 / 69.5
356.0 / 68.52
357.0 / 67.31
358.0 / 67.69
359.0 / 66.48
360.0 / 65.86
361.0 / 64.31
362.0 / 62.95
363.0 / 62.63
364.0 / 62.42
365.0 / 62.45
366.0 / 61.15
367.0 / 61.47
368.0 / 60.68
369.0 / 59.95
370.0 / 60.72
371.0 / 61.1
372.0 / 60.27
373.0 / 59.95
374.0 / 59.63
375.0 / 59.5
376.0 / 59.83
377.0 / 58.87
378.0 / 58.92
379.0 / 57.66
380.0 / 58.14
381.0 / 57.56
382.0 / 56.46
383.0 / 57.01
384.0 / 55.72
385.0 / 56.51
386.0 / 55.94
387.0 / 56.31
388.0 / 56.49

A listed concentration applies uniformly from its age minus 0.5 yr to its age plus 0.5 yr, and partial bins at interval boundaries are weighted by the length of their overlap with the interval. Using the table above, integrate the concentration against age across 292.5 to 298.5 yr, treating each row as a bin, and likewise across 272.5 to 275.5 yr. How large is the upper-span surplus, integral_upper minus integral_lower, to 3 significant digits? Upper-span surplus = 165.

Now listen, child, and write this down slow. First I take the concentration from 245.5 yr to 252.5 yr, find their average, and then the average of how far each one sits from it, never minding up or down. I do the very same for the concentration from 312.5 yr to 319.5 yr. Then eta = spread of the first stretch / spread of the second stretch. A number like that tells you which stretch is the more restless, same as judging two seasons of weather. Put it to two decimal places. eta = 1.20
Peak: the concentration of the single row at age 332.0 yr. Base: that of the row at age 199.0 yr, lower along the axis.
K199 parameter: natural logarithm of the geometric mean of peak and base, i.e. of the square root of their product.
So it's 4.10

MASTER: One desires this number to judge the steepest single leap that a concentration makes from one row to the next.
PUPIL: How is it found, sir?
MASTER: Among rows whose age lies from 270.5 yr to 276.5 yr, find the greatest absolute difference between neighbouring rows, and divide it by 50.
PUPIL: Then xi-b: 0.013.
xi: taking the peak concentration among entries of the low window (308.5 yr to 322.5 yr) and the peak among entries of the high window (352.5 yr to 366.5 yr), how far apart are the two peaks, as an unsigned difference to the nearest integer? 11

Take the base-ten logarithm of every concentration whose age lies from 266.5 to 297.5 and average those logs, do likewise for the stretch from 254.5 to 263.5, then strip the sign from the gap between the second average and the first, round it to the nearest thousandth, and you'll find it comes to 0.015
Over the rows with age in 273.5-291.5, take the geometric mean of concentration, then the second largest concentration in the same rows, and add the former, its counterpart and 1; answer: 127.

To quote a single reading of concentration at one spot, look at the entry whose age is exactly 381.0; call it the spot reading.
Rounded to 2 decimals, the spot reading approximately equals 57.56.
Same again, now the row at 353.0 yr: 69.98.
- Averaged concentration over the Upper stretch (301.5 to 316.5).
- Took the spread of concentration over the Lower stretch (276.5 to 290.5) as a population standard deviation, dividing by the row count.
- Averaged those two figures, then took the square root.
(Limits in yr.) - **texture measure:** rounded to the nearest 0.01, 5.31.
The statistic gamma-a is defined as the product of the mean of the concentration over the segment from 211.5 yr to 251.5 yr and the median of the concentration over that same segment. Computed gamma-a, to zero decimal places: 3154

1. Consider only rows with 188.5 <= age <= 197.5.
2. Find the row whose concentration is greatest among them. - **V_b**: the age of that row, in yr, 194.0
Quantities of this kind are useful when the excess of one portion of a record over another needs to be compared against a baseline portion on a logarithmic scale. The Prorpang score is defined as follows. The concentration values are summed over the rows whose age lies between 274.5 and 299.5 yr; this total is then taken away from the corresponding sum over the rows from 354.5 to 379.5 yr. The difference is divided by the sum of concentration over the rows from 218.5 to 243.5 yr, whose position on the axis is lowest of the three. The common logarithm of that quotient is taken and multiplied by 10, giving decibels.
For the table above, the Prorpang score -16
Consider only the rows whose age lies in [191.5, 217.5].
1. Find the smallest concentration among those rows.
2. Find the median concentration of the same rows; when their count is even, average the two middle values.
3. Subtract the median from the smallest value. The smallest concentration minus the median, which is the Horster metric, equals -1.7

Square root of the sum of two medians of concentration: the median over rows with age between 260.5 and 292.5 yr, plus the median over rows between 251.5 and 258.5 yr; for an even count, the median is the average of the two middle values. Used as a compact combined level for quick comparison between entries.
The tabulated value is 10.95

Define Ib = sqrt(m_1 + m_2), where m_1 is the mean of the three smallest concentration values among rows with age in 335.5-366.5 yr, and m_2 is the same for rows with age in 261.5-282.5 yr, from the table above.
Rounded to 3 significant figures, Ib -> 11.1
